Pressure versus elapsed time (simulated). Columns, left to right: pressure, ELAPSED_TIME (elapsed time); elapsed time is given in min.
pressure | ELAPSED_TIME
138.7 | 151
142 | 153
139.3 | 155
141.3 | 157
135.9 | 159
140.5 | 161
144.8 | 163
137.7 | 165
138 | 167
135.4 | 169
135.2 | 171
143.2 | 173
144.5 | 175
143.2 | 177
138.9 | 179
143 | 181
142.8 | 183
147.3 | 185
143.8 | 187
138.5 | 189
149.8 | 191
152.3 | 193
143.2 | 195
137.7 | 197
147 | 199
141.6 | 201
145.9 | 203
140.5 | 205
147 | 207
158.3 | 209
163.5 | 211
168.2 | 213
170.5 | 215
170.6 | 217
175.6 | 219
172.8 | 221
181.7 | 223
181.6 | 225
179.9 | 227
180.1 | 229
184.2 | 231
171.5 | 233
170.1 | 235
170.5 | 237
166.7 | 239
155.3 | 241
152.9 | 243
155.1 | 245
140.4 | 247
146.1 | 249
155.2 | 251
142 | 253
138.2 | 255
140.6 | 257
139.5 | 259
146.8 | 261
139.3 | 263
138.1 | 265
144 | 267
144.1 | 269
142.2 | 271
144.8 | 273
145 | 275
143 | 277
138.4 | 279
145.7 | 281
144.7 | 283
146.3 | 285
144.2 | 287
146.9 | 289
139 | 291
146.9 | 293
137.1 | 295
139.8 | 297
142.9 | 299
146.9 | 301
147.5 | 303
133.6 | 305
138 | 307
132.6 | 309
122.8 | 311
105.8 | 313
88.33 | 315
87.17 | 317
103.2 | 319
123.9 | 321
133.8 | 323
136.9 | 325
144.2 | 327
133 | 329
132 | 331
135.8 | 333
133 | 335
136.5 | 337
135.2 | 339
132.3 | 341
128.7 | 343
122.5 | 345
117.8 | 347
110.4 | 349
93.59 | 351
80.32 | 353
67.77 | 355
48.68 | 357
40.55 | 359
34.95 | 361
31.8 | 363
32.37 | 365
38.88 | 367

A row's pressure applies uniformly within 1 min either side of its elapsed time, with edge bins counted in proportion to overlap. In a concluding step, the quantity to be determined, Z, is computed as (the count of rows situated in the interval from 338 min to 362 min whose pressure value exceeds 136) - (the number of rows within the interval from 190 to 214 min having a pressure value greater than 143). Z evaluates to -9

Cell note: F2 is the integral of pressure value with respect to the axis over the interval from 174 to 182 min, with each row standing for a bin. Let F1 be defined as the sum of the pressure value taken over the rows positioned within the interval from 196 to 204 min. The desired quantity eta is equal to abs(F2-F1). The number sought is 567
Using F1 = 572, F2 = 1139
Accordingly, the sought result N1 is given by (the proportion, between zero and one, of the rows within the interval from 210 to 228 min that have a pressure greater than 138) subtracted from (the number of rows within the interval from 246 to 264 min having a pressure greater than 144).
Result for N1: 2.0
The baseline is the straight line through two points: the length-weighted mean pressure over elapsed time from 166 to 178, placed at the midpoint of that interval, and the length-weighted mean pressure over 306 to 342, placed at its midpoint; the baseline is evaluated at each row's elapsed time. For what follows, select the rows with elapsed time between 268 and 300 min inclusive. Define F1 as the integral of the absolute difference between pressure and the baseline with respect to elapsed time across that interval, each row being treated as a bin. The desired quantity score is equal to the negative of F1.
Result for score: -450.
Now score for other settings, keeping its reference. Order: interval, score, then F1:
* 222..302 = -1617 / 1617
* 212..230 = -729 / 729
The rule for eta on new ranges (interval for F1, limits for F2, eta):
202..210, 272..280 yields 551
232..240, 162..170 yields 433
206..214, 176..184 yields 499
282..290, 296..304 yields 572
